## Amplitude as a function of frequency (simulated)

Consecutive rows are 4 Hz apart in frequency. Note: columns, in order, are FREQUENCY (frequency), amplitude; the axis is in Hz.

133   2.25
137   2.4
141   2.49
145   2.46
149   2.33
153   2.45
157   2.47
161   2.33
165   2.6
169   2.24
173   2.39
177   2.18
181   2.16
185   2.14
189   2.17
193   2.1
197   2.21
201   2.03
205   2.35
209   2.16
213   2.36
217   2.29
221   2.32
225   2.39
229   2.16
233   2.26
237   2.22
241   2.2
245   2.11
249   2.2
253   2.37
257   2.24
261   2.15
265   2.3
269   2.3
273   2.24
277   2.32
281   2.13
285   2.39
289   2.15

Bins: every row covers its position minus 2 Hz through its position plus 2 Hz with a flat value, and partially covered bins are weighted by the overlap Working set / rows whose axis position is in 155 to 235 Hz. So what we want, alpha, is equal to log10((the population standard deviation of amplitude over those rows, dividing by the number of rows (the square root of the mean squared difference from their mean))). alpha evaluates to -0.87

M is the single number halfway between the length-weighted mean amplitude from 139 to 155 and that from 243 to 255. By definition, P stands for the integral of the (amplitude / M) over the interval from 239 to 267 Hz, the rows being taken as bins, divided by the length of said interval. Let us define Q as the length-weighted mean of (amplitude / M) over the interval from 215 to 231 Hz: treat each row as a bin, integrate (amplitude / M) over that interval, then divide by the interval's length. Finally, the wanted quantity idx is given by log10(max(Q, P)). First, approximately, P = 0.95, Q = 0.98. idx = -0.007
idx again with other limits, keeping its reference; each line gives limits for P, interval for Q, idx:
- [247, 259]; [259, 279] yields -0.011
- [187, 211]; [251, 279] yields -0.010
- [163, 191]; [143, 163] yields 0.014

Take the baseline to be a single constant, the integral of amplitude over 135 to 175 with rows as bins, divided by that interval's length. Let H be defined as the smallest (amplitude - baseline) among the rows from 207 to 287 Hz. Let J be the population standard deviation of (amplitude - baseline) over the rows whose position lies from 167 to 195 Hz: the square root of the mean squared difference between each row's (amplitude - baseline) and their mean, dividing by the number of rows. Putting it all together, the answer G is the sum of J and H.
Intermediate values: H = -0.31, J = 0.088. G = -0.22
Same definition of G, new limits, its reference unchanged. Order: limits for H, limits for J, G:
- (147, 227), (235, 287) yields -0.30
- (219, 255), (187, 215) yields -0.19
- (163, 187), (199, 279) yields -0.18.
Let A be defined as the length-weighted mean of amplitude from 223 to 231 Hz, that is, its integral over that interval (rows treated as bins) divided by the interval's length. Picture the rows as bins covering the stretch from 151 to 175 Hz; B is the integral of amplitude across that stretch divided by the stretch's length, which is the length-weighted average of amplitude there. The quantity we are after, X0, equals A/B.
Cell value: 0.94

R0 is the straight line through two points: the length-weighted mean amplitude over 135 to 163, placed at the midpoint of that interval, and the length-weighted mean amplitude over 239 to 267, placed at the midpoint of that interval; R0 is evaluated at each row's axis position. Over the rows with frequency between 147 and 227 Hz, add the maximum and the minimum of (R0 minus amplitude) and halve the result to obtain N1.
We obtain 0.04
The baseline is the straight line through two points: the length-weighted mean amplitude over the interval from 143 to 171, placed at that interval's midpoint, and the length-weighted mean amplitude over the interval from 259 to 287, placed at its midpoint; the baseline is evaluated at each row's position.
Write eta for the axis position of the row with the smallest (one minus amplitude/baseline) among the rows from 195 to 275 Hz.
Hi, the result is 253 Hz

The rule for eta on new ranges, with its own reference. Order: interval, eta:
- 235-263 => 253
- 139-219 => 165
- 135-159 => 157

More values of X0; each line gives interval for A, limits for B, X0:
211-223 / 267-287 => 1.02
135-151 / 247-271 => 1.07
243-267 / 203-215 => 0.97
